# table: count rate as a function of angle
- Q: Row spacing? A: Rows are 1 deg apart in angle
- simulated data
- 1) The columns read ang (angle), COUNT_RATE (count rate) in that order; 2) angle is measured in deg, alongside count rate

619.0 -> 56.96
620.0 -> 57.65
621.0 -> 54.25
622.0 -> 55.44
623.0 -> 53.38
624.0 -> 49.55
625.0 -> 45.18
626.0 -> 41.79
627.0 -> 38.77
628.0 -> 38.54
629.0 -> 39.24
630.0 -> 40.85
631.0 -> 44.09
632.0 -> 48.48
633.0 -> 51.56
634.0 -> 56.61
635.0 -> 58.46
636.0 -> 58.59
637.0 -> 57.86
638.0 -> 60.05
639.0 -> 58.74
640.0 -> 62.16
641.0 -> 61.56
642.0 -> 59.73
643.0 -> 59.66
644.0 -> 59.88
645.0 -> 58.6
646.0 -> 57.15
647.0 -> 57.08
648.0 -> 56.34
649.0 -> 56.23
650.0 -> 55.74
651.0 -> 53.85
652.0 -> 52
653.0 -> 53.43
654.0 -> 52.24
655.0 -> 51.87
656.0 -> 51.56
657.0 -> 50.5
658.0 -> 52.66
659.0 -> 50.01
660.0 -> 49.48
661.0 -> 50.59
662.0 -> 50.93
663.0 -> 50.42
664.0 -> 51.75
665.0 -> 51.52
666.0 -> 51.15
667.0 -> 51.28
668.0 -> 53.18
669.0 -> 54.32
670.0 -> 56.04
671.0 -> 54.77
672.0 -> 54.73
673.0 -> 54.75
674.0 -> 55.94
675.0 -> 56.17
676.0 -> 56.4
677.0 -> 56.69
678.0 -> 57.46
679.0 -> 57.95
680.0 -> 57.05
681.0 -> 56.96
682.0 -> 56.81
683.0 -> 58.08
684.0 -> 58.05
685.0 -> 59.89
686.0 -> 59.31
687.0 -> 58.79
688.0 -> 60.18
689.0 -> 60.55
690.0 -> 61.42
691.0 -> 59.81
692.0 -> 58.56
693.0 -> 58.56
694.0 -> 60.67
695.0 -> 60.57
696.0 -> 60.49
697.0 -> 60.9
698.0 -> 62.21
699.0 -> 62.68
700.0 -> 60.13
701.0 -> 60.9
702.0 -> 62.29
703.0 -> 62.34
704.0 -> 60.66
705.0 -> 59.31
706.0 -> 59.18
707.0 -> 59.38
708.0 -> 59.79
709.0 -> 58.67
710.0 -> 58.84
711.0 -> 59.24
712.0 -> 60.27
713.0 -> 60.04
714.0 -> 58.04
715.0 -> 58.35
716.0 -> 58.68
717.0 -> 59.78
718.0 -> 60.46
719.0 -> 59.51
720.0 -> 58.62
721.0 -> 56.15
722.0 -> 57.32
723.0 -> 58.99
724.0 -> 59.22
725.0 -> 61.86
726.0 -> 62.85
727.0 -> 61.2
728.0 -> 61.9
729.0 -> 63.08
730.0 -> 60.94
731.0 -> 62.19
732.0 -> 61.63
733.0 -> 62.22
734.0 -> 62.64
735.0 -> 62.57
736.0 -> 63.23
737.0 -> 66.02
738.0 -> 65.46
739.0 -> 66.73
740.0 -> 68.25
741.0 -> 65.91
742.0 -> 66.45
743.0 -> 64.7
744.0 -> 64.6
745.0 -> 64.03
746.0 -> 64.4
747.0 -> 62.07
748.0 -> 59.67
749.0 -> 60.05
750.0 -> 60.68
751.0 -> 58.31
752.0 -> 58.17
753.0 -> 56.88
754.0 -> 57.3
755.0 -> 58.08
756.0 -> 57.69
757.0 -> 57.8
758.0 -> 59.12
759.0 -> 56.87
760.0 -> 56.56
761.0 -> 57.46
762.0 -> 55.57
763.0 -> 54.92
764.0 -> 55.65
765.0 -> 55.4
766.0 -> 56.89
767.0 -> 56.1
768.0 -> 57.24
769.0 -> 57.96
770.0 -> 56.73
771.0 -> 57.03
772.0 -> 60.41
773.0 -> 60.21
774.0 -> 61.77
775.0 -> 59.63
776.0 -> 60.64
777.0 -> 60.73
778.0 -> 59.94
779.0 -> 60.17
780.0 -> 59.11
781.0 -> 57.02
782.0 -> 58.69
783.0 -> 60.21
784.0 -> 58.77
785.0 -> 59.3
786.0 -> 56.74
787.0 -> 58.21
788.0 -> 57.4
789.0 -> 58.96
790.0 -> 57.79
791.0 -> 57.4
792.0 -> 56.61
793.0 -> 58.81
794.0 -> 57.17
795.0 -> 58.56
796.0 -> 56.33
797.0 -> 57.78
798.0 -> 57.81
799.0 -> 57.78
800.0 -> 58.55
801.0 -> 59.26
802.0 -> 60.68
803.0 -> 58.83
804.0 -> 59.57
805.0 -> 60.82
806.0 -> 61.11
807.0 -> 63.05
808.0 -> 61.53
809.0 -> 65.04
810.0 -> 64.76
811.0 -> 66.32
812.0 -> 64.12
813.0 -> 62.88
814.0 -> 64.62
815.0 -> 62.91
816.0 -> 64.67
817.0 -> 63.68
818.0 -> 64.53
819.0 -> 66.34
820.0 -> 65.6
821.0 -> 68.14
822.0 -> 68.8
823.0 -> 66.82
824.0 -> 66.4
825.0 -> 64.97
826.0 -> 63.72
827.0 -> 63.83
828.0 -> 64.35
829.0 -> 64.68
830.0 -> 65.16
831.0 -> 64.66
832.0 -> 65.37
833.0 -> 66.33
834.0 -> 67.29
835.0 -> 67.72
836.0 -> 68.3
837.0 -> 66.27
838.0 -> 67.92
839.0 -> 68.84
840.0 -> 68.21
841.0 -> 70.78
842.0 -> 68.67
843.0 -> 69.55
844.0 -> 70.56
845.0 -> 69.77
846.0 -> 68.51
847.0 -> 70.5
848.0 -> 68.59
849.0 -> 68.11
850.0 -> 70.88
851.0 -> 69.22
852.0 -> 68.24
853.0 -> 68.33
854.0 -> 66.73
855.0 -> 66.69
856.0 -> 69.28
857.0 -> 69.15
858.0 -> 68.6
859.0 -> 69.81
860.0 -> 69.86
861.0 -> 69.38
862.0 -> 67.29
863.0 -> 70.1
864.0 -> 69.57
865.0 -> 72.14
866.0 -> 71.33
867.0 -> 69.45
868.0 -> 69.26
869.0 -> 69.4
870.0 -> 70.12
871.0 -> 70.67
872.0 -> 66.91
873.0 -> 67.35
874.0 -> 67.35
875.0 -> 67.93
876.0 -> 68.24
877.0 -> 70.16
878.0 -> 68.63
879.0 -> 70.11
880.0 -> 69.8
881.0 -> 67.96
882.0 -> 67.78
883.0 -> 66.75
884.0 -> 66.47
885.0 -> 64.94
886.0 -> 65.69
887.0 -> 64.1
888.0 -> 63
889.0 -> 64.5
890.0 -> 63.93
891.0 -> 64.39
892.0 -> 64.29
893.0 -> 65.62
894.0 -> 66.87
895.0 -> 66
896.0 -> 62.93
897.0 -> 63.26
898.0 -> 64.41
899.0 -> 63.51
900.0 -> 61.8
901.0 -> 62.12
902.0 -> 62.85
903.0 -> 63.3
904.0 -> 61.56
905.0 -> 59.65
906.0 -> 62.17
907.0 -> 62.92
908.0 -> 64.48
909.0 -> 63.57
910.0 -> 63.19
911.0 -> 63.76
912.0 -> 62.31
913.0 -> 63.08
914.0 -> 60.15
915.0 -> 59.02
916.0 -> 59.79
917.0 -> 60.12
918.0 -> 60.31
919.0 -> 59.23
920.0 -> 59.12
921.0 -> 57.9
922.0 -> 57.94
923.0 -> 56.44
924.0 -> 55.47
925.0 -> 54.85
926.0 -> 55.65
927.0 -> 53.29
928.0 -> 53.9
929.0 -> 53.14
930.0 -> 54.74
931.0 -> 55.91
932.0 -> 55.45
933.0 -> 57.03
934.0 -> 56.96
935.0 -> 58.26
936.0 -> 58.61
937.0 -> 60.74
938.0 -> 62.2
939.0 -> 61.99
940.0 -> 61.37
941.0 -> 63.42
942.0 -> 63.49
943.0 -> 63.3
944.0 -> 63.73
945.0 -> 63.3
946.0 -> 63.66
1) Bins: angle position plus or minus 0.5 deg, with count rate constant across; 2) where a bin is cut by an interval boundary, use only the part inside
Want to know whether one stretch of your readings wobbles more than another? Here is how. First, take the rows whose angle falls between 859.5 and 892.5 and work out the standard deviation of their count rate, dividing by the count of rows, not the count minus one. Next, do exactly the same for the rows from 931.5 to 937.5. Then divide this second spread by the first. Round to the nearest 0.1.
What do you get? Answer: 0.7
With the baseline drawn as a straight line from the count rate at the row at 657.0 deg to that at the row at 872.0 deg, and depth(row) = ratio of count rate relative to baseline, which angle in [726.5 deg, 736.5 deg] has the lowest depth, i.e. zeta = 730.0 deg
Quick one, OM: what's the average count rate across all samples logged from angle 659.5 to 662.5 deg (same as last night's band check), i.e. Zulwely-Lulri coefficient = 50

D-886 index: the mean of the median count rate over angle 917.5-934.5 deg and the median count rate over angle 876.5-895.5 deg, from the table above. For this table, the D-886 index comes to 61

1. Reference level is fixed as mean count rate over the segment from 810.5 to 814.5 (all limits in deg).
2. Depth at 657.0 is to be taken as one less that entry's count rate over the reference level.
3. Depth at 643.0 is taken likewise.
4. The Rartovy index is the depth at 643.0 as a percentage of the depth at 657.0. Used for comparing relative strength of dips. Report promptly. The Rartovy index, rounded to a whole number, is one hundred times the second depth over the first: 35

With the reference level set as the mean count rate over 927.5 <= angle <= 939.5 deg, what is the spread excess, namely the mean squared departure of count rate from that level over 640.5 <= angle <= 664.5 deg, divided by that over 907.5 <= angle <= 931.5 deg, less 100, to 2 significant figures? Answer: -98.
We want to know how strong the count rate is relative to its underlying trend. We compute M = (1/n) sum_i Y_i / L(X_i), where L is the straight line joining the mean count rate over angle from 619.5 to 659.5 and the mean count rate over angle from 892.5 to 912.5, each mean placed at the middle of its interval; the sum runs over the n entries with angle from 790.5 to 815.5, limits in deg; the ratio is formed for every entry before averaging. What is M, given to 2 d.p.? 1.02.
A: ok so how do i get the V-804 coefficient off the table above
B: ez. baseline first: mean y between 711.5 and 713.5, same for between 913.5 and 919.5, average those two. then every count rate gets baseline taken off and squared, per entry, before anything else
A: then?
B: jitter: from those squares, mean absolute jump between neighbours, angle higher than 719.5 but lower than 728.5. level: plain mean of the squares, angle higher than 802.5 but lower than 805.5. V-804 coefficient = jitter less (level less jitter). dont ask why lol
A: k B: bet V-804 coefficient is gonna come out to 10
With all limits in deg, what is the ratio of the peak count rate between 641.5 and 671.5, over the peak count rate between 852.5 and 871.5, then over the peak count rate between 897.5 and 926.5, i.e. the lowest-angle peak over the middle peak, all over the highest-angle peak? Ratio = 0.0129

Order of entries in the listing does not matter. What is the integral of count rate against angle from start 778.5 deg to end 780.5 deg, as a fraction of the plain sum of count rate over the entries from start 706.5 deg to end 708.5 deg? 1.00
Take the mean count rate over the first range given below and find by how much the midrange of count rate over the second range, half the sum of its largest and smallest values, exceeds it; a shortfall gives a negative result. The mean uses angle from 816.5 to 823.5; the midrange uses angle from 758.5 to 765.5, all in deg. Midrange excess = -10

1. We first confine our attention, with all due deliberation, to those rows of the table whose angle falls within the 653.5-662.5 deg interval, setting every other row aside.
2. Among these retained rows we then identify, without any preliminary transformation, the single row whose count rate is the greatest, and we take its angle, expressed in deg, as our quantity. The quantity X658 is 658.0 deg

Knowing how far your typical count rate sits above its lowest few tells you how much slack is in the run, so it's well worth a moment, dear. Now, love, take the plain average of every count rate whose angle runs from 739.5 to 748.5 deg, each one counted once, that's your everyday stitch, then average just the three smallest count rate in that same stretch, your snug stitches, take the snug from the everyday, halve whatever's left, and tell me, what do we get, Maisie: 1.3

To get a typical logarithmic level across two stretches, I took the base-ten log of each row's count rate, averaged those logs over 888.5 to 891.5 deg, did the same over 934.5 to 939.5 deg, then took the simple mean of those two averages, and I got 1.79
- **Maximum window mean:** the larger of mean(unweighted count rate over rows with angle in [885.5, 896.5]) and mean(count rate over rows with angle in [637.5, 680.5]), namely 65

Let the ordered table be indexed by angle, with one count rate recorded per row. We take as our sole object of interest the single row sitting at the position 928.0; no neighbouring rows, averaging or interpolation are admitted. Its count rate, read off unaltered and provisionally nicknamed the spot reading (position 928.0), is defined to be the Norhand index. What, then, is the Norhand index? 53.9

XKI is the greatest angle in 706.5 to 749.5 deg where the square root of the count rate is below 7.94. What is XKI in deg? 749.0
